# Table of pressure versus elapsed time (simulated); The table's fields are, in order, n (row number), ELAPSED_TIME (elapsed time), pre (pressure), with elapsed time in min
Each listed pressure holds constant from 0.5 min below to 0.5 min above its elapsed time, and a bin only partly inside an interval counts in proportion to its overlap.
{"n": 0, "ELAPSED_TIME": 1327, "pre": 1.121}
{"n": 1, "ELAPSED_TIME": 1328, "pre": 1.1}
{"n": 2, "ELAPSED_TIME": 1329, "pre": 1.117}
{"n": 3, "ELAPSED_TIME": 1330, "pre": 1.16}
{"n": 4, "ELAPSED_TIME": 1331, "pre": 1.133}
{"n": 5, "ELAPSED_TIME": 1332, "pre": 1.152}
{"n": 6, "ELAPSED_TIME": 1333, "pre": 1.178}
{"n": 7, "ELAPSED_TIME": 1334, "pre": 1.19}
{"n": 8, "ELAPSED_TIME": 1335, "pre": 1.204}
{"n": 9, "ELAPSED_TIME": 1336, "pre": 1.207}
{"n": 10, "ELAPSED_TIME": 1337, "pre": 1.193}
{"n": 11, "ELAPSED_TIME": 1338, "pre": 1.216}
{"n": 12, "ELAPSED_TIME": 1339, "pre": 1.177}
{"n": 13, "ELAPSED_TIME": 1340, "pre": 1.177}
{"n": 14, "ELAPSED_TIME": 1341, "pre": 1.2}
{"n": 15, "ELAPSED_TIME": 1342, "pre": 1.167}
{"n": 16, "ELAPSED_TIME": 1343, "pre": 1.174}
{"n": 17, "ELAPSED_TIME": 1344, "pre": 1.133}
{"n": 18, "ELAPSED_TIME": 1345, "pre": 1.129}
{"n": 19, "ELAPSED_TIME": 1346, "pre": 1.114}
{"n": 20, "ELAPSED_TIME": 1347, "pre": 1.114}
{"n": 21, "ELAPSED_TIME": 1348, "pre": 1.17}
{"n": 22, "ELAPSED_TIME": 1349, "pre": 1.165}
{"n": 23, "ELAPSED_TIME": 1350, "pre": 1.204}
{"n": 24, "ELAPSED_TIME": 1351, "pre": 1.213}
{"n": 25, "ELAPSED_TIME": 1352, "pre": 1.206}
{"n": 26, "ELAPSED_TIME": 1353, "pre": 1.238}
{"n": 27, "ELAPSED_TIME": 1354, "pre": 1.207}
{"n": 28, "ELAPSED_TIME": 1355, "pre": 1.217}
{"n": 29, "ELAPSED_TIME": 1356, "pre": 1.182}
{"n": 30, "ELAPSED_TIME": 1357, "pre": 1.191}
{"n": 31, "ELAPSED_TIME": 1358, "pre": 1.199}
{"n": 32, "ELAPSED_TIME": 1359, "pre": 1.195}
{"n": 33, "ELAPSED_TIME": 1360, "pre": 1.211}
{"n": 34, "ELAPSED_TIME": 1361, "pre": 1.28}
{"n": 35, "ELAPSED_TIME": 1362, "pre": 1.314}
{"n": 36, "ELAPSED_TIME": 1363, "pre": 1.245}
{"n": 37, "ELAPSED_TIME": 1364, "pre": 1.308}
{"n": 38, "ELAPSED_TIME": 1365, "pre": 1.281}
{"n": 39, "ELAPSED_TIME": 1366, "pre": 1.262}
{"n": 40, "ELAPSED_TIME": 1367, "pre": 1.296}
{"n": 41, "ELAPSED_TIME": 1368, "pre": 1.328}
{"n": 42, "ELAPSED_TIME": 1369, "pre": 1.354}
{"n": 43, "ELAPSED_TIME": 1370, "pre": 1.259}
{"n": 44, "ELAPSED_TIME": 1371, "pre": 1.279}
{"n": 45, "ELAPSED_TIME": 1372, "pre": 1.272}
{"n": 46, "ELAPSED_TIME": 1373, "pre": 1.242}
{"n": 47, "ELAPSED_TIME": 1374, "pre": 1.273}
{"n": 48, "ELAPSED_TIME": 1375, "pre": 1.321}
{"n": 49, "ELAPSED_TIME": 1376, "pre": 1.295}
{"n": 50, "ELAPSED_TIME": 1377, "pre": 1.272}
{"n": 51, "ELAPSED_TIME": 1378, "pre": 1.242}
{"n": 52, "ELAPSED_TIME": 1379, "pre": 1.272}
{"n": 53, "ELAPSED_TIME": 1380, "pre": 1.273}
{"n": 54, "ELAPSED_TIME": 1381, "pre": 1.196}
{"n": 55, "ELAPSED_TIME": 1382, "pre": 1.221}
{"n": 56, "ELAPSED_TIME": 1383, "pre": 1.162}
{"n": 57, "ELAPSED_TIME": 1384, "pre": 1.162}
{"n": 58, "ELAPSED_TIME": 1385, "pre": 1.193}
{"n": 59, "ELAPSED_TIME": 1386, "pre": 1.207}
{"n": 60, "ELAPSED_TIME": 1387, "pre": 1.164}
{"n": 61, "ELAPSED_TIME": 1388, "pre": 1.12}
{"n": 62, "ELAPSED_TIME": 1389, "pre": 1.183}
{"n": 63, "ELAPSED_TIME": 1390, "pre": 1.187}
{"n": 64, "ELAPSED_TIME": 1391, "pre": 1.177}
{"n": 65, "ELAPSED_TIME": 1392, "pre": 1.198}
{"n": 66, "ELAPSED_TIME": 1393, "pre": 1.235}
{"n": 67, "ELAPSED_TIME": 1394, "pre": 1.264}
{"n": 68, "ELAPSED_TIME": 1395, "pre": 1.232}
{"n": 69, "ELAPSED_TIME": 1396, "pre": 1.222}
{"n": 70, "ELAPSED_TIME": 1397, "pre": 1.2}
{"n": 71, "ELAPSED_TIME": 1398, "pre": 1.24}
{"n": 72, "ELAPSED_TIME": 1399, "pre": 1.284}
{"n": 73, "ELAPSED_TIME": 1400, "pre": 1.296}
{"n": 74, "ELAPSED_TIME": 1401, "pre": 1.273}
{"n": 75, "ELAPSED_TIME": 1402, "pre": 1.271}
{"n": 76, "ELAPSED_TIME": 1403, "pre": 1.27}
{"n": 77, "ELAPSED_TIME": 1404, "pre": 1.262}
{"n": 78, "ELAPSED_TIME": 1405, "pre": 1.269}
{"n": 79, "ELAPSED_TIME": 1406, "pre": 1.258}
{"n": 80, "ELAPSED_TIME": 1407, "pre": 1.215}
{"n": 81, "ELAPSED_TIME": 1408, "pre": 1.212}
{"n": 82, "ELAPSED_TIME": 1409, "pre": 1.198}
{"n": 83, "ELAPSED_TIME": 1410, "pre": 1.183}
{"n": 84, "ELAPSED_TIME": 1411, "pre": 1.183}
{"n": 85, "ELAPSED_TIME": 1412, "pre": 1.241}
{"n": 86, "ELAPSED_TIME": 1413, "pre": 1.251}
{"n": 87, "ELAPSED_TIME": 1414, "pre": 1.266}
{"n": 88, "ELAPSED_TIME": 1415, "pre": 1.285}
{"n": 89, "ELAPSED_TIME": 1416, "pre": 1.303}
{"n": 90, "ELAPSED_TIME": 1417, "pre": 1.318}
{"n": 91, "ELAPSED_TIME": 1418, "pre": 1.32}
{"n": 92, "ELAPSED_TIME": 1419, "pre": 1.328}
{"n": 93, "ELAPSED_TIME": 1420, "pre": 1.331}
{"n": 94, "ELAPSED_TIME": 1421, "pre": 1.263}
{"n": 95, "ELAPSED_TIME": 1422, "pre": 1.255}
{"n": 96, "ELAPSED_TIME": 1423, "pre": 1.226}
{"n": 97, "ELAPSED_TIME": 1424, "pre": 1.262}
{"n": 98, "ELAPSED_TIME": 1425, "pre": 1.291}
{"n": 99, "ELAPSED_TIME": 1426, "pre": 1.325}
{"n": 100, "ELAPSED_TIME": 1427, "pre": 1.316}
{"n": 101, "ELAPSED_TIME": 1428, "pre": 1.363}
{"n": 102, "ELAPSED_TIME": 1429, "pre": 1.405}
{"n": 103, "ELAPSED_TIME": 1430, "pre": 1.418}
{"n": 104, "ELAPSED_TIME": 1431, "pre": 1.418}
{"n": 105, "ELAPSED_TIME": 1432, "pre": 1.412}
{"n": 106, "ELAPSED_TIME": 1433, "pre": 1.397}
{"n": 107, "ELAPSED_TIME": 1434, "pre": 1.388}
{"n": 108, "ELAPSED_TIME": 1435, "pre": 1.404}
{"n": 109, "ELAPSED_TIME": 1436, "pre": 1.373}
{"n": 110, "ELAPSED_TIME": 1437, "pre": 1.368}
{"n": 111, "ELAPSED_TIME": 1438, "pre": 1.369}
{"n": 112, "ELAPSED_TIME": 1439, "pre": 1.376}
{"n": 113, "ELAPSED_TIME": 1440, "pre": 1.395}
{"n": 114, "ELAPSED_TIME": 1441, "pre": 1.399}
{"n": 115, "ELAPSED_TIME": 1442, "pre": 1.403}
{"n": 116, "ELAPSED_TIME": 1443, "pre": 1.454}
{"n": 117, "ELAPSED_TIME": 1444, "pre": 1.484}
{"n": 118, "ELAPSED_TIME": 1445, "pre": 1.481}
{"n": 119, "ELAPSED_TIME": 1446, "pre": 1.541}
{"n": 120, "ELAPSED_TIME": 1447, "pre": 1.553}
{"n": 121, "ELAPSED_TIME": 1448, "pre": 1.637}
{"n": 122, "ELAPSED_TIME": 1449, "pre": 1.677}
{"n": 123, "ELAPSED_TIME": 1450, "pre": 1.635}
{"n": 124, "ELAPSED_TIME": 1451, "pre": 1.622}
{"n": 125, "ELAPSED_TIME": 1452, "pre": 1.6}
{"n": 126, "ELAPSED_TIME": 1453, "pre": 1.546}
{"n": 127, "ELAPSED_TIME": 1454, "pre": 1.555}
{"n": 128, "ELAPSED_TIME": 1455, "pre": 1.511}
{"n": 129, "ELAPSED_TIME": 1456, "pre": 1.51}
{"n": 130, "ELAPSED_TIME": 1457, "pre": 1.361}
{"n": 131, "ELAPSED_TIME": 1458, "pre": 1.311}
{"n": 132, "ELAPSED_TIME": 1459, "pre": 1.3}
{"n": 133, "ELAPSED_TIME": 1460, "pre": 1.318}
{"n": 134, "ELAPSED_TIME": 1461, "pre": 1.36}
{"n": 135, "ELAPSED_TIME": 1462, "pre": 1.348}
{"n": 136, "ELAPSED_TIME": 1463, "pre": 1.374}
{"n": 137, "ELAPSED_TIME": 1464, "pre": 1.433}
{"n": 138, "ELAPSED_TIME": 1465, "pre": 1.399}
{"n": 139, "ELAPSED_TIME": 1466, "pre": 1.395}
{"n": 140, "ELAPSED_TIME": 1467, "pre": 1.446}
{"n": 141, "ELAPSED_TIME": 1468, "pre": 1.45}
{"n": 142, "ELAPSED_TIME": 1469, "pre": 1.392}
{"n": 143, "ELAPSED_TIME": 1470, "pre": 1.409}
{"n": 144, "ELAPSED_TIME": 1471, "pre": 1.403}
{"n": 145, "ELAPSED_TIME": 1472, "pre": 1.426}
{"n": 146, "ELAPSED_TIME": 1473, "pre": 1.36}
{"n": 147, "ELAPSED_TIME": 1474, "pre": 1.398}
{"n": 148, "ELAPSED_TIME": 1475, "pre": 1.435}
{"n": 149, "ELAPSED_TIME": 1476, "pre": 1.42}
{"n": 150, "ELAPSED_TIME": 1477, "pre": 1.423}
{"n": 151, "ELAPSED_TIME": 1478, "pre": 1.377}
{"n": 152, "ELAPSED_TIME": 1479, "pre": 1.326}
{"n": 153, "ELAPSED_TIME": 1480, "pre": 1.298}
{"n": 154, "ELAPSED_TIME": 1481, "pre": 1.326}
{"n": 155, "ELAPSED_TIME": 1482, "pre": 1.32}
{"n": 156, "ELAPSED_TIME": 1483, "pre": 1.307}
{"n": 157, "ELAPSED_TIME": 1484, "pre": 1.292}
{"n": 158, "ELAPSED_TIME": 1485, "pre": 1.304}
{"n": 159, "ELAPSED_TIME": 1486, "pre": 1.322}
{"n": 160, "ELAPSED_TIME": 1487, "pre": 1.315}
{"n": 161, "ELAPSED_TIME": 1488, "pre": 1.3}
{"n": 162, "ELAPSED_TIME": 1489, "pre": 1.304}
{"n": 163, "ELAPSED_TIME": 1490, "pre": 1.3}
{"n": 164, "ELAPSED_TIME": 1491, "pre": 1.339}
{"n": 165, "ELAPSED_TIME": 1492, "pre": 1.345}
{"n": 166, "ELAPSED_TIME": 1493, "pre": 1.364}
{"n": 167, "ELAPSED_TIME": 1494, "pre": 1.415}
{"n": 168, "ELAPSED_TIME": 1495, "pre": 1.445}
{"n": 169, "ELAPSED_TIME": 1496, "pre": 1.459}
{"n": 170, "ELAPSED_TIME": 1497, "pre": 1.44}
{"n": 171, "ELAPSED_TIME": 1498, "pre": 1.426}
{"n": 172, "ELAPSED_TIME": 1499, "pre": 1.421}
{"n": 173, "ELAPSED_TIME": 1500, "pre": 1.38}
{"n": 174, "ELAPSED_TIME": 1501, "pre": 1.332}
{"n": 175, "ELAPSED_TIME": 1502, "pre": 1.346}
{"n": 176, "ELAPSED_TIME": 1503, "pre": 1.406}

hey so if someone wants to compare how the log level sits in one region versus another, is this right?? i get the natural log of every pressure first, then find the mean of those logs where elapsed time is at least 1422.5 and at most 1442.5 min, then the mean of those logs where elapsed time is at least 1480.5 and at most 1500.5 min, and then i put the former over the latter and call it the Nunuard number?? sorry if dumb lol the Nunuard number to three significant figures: 1.02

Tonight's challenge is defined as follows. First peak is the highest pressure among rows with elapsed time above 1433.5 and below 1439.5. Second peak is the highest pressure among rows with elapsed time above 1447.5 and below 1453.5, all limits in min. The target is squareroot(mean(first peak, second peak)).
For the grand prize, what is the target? 1.24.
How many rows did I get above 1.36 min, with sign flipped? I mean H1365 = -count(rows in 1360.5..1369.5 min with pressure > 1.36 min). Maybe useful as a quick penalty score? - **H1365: 0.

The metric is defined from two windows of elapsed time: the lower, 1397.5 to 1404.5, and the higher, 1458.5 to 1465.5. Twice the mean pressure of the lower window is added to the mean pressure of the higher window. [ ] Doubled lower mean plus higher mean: 3.90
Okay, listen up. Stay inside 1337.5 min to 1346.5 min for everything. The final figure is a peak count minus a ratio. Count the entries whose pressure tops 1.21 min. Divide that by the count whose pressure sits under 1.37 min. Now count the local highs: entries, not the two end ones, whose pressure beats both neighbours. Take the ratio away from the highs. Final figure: 1.9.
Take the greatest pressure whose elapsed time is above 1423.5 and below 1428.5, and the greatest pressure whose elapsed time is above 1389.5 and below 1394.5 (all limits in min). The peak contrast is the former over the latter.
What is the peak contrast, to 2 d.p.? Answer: 1.08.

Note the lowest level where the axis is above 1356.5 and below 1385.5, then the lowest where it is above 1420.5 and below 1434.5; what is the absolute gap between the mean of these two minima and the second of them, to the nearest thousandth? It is 0.032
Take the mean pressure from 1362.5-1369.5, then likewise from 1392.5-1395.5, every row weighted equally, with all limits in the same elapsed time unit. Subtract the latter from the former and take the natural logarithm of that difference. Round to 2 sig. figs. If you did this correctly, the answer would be -2.9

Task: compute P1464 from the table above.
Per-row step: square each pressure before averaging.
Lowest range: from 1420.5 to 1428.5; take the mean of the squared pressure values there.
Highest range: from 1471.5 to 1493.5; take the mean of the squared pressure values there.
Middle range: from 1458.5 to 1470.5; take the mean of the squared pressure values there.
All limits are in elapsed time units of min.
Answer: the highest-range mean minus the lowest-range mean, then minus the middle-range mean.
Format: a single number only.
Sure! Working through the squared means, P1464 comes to -1.8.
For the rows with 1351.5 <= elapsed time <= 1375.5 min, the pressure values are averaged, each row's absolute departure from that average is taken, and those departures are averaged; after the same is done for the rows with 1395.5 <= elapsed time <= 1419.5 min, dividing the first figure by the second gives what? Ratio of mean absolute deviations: 1.2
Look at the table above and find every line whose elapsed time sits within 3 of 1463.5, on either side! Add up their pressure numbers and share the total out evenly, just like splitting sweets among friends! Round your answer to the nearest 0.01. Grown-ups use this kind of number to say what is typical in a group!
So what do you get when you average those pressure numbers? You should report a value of 1.38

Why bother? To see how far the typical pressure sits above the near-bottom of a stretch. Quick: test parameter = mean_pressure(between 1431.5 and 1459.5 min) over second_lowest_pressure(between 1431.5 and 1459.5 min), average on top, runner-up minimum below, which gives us 1.12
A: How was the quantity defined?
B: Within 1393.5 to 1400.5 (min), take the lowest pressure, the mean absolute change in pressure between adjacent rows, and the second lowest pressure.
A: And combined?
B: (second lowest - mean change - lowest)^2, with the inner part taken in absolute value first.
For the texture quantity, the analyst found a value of 0.0000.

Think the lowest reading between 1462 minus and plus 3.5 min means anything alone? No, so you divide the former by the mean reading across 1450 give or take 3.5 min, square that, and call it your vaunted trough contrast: 0.65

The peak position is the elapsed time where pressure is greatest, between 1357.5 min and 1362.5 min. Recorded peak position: 1362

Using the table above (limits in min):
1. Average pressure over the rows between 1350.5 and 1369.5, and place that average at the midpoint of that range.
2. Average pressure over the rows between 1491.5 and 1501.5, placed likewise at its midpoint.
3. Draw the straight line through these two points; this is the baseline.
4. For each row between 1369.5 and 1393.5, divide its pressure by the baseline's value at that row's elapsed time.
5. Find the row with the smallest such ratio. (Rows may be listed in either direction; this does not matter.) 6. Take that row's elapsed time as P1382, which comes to 1388 min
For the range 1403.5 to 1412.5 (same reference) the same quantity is 1411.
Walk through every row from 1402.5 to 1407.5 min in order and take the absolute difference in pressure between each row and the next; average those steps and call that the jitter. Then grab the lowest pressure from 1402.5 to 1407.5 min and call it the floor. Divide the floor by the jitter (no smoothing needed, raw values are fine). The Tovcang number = 70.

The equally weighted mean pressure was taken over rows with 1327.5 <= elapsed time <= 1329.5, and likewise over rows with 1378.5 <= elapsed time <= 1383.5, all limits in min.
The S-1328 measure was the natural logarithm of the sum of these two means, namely 0.85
